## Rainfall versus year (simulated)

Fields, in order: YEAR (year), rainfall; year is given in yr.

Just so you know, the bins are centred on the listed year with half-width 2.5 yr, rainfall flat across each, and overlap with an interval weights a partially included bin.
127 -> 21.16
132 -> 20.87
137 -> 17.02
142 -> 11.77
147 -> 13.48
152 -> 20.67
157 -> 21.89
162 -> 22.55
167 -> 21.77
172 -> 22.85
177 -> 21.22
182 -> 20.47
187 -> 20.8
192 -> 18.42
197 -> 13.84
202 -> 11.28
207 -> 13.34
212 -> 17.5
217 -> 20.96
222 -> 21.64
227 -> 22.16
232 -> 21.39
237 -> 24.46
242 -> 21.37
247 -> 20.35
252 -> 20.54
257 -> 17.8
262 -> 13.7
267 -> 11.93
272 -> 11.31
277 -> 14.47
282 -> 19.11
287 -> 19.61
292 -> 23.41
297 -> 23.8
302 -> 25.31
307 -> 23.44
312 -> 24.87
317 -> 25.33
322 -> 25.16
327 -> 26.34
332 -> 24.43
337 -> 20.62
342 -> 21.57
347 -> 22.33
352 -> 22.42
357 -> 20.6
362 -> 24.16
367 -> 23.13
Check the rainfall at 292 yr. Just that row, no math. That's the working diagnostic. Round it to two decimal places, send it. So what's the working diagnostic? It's 23.41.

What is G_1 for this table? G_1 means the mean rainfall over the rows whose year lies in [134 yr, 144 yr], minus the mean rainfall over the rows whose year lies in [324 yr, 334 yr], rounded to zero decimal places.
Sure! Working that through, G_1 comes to -11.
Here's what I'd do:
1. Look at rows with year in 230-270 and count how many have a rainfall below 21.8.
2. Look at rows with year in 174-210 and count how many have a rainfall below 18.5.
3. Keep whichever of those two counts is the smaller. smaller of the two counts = 4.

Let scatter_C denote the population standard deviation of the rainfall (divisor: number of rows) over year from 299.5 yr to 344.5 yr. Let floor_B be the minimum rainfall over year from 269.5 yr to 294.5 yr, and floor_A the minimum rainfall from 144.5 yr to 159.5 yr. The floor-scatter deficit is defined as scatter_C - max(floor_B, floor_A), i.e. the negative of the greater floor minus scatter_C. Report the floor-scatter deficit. -11.7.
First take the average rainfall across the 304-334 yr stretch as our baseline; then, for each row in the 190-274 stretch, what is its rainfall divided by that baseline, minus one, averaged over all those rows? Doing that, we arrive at -0.29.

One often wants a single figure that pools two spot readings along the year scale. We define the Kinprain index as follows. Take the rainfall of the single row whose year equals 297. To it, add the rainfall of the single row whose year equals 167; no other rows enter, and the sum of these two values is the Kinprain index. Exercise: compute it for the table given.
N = 45.6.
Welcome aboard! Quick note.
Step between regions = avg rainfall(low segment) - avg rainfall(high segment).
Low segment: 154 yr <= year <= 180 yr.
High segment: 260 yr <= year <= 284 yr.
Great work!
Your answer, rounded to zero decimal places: 8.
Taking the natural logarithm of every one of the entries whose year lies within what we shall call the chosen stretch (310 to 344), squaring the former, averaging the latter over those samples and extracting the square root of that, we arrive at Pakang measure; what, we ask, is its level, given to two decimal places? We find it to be 3.18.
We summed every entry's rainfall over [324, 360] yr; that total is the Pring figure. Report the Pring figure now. 158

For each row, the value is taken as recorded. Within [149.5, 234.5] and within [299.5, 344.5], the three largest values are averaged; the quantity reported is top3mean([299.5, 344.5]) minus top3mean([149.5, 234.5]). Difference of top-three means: 3.14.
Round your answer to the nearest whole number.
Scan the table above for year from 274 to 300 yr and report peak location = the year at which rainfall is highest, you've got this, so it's 297 yr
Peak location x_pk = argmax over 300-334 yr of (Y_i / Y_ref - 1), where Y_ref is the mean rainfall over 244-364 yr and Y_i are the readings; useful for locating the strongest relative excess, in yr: 327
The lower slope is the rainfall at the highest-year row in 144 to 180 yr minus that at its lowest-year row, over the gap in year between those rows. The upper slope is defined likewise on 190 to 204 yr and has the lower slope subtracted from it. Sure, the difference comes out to -1.0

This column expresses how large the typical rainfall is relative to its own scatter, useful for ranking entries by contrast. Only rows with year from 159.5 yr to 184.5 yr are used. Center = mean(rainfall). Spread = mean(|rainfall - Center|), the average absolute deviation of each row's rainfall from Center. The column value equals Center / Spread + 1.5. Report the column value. 31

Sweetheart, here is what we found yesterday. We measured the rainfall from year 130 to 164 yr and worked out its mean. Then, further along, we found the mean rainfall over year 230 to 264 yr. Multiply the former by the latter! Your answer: 365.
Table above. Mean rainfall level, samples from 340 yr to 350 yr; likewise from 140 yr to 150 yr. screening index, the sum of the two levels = 35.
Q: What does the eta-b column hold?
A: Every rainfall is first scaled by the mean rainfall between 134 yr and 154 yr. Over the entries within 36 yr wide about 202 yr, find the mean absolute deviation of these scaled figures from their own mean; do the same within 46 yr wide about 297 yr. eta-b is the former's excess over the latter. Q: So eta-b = 0.02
